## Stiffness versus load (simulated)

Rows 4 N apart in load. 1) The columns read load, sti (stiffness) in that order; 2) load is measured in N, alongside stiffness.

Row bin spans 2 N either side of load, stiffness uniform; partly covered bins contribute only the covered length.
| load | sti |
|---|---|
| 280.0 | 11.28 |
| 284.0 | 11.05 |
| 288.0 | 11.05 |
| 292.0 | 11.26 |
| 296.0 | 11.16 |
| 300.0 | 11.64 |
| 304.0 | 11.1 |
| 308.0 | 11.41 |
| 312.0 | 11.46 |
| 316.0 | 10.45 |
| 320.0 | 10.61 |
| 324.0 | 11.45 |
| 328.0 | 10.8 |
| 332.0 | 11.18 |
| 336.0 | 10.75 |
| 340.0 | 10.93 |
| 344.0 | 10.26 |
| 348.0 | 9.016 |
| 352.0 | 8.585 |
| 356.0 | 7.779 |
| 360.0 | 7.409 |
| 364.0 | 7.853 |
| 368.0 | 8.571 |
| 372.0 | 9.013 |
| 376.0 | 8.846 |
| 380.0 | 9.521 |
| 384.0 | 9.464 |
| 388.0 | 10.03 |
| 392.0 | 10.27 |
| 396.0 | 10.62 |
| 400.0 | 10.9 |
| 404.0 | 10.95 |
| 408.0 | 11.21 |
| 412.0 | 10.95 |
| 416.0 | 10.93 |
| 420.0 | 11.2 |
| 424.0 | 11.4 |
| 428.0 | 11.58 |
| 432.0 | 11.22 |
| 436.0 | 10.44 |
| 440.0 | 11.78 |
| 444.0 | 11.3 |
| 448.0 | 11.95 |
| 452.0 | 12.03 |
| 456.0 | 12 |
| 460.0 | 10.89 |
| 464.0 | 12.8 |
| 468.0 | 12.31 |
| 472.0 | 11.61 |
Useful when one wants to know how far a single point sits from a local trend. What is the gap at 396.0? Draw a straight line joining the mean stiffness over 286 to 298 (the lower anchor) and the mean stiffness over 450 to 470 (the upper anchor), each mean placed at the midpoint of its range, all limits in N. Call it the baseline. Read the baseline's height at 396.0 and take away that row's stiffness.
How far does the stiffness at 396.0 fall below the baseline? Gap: 1.1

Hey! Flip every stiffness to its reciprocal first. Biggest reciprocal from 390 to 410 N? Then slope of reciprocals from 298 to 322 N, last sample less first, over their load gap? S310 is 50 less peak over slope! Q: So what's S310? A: -184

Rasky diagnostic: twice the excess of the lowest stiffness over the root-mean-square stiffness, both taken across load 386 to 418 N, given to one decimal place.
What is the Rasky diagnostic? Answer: -1.4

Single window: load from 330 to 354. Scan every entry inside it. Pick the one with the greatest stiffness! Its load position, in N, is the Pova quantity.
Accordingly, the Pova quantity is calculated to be 332.0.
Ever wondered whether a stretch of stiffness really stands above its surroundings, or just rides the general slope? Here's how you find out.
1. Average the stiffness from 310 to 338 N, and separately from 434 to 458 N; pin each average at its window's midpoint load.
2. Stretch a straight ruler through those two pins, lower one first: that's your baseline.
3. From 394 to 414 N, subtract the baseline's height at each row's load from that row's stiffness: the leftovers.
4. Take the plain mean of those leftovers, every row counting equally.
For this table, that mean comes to -0.4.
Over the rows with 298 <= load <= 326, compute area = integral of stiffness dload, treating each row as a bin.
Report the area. 312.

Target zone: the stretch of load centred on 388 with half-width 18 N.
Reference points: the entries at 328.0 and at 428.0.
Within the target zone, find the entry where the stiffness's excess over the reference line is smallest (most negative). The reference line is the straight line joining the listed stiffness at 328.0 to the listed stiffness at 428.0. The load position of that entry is 376.0 N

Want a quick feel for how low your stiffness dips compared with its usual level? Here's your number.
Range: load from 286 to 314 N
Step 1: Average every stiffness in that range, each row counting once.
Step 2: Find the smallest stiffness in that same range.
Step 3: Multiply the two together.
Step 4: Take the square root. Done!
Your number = 11.2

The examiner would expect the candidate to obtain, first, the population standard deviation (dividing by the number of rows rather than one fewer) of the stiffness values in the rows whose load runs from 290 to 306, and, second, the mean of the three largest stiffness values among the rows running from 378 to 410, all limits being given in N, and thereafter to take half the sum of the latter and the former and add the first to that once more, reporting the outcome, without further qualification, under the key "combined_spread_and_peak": 5.8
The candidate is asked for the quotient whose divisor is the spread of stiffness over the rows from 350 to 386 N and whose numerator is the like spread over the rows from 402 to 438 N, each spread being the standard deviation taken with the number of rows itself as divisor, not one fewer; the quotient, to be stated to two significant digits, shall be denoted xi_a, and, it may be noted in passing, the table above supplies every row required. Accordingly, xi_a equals 0.44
